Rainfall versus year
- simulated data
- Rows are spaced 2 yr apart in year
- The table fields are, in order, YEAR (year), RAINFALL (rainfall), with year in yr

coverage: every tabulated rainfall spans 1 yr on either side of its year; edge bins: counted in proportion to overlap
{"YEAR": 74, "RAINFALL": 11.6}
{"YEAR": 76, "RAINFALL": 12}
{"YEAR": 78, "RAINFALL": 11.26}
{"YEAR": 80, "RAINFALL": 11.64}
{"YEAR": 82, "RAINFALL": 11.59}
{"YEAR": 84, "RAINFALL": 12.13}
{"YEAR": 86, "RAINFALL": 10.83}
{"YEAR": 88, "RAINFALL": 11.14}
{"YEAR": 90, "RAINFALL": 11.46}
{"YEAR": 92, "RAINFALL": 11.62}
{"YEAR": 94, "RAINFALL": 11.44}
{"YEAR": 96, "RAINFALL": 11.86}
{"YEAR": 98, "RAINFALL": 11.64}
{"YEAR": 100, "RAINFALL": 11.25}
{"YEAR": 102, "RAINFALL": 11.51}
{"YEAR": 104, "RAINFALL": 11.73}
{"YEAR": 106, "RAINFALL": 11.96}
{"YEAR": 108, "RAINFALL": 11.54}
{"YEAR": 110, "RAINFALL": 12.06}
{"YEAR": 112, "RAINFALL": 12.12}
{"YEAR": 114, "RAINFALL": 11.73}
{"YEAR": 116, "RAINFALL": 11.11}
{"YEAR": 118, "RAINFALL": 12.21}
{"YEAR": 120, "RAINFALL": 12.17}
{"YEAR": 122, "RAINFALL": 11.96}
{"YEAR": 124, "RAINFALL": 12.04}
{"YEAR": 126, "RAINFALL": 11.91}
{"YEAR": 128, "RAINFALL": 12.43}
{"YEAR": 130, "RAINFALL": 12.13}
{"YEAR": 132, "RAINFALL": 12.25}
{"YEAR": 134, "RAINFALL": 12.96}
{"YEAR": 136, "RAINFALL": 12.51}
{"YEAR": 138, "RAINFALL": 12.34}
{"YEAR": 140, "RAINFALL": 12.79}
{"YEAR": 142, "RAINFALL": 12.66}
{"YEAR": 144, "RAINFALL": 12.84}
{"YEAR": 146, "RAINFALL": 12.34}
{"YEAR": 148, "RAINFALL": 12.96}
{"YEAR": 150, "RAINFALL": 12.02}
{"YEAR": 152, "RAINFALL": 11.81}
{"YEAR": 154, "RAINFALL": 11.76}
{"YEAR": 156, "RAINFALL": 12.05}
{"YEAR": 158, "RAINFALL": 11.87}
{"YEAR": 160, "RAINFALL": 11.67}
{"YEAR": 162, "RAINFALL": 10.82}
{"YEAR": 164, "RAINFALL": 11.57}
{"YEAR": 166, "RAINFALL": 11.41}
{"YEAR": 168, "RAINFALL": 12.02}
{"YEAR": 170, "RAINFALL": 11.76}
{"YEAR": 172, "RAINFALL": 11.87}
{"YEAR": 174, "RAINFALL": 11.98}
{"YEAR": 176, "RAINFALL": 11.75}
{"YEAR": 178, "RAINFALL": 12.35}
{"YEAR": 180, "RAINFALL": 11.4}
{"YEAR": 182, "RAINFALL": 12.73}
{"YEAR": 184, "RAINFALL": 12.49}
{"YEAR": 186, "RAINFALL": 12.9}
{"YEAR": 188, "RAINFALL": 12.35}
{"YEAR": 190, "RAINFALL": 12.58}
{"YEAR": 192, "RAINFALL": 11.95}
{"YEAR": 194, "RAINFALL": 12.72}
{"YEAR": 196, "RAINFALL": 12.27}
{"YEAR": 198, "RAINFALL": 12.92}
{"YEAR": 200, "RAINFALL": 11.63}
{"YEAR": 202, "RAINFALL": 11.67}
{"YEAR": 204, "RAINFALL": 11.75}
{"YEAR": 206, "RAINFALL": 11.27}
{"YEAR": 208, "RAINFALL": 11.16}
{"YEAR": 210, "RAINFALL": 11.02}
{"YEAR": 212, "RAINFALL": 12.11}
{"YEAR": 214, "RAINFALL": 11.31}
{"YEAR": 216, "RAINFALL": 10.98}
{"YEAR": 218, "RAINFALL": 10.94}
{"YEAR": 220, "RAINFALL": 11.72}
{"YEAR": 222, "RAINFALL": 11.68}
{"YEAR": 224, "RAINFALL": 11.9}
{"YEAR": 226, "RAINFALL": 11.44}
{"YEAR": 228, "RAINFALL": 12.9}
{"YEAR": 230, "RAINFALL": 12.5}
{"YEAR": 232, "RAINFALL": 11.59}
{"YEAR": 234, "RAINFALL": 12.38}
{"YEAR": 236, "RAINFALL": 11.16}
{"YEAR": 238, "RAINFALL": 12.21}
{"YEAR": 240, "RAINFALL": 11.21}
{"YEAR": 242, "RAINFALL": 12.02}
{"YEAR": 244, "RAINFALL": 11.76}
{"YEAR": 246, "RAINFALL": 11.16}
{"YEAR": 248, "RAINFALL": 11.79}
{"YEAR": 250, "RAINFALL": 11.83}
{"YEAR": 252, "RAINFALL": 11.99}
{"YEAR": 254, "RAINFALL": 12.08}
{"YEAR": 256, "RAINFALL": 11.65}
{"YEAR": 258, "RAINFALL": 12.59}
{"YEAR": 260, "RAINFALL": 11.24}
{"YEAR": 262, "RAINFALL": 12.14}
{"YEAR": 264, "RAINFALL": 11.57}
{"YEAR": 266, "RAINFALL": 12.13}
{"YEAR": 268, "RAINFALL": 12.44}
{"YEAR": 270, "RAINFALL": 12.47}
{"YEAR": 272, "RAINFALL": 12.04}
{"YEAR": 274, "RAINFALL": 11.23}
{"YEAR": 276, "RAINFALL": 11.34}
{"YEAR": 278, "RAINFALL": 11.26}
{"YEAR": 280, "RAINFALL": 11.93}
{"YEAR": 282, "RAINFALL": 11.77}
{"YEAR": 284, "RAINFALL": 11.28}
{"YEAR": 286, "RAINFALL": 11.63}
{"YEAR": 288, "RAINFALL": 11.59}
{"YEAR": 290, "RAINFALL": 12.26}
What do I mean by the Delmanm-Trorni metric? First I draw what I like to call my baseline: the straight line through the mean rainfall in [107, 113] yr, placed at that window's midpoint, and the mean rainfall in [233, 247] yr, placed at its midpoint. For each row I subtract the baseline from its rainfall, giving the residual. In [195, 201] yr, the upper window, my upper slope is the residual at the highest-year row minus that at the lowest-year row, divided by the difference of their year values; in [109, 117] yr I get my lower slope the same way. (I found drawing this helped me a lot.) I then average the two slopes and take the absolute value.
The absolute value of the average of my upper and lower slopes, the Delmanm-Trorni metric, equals 0.158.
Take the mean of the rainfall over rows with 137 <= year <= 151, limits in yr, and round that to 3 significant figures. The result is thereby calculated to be 12.6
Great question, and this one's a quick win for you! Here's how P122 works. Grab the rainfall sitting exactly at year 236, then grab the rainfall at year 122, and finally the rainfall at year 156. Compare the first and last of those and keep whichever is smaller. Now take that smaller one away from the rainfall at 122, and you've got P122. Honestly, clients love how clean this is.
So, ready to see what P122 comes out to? 0.80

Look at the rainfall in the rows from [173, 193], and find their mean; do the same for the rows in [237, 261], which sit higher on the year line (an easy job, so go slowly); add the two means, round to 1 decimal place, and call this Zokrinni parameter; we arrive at 24.0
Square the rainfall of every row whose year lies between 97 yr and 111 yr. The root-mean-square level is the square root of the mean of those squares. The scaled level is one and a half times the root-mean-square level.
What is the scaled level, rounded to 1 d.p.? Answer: 17.5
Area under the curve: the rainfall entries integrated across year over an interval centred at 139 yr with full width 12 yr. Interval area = 152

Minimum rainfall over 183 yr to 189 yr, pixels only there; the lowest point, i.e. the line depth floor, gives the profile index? 12.35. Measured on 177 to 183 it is 11.4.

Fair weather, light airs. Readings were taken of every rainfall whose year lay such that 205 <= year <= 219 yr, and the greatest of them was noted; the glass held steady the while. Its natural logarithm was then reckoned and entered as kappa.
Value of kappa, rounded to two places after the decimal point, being 2.49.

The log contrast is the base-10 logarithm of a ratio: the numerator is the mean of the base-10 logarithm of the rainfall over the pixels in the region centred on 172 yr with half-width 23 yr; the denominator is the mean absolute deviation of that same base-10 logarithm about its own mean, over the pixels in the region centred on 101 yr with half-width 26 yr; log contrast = 1.98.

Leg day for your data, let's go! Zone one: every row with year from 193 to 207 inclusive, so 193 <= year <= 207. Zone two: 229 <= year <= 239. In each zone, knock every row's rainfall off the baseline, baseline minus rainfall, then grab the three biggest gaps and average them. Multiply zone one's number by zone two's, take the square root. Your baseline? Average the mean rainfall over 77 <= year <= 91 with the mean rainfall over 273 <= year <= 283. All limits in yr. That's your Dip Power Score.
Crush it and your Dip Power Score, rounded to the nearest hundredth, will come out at 0.10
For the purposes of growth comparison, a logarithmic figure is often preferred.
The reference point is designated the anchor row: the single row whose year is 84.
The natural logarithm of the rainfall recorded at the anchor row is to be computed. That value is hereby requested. 2.50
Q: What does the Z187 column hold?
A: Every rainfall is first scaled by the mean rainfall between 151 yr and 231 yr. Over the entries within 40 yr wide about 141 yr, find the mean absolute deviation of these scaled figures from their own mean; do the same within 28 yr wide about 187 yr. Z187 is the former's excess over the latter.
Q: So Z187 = -0.004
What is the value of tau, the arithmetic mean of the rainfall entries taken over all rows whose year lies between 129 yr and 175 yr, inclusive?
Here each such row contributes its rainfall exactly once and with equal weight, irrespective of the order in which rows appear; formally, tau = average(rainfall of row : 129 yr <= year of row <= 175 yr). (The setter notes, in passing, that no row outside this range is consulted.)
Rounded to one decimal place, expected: 12.1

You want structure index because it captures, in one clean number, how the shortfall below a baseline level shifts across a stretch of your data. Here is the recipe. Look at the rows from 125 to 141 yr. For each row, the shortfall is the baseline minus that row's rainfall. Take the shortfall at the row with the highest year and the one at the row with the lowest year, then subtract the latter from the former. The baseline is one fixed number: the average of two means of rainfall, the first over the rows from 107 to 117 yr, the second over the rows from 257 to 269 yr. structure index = -0.9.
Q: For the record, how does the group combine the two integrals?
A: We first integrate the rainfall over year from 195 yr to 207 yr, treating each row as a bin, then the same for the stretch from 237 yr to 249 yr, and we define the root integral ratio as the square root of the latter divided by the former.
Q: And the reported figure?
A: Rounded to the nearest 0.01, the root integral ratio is 0.99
